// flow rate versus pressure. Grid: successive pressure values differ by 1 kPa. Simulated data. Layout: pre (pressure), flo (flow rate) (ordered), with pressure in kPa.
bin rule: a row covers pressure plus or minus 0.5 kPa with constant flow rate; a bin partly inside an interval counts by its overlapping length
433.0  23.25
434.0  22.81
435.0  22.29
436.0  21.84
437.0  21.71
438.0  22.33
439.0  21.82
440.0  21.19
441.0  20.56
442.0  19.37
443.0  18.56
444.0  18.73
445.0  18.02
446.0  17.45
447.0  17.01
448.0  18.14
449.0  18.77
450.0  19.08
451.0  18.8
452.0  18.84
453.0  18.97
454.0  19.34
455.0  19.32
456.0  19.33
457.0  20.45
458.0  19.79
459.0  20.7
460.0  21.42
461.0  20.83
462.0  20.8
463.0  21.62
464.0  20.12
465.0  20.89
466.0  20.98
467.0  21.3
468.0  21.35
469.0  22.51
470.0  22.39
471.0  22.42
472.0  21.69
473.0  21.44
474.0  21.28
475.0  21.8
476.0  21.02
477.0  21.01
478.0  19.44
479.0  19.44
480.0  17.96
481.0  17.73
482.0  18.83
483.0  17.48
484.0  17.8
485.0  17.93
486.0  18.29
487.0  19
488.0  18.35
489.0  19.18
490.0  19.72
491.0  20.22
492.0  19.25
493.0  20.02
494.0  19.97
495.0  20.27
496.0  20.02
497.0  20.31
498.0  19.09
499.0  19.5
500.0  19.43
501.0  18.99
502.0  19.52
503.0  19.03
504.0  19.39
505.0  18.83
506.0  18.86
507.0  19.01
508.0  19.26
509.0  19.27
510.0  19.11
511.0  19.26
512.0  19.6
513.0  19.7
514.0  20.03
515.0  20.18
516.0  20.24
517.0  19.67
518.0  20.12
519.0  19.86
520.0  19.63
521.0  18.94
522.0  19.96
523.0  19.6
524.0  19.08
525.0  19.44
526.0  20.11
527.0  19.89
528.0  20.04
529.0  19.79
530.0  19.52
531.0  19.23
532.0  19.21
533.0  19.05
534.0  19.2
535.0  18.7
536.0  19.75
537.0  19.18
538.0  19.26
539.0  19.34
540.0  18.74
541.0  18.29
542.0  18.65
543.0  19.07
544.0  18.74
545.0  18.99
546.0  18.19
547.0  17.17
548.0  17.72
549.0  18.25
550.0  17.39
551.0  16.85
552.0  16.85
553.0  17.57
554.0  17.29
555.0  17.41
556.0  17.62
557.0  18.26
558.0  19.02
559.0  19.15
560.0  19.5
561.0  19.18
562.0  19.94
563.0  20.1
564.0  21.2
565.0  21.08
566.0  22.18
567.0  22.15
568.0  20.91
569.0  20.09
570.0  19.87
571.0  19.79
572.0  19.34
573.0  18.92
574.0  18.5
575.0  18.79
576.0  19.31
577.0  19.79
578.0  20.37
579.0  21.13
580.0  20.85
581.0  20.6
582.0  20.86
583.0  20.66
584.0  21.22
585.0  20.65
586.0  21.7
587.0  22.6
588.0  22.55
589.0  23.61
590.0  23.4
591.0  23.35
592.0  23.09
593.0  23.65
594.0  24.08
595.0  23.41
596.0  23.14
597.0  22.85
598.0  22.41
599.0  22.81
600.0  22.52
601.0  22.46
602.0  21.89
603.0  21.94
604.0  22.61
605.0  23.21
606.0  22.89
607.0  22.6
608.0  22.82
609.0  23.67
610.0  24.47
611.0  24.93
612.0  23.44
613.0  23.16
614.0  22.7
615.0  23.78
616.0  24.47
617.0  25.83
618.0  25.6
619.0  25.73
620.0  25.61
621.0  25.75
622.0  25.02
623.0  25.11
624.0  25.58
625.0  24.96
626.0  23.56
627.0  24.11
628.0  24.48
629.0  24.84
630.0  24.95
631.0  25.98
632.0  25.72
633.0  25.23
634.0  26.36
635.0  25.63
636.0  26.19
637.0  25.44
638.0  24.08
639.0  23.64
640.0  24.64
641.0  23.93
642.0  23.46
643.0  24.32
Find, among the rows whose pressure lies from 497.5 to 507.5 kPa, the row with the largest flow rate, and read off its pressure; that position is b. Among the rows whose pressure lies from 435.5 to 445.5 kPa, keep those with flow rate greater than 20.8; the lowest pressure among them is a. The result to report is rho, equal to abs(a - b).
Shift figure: 66 kPa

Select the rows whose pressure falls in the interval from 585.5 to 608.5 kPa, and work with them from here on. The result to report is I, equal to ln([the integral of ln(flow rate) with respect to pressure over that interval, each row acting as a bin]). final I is 4.28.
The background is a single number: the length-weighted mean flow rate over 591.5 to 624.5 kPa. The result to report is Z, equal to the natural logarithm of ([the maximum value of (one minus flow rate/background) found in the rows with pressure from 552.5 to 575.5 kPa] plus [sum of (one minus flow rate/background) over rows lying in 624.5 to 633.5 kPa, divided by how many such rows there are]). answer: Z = -1.50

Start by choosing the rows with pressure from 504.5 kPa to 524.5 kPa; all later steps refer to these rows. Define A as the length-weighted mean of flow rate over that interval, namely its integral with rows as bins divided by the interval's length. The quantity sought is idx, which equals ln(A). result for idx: 2.97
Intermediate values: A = 19.5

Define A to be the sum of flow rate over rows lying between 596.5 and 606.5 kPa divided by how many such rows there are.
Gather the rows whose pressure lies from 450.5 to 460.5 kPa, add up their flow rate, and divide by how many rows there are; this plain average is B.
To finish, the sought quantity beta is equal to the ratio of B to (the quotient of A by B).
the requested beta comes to 17.2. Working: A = 22.6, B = 19.7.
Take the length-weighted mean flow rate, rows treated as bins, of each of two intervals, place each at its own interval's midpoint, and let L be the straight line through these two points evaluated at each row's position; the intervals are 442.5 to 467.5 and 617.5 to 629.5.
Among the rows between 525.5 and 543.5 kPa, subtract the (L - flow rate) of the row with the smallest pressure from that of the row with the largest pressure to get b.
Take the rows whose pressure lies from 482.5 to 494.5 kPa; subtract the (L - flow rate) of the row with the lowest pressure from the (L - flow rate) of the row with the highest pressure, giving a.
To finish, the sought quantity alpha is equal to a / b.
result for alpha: -1.3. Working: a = -2.13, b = 1.6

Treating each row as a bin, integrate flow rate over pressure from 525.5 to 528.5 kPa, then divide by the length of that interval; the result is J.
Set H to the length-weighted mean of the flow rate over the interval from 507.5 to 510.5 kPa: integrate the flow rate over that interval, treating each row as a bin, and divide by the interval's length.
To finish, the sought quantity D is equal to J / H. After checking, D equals 1.04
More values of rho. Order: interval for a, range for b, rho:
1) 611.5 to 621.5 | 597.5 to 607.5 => 7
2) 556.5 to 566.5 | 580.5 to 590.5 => 25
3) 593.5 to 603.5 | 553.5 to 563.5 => 31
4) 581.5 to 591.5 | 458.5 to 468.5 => 119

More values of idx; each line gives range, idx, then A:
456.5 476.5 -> 3.06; 21.2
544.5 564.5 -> 2.91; 18.4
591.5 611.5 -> 3.14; 23.1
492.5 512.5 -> 2.97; 19.4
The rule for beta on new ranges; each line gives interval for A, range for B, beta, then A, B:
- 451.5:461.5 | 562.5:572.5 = 21.5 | 19.9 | 20.7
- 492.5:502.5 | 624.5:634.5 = 31.8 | 19.7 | 25.0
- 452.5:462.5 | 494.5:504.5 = 19.0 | 20.1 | 19.6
